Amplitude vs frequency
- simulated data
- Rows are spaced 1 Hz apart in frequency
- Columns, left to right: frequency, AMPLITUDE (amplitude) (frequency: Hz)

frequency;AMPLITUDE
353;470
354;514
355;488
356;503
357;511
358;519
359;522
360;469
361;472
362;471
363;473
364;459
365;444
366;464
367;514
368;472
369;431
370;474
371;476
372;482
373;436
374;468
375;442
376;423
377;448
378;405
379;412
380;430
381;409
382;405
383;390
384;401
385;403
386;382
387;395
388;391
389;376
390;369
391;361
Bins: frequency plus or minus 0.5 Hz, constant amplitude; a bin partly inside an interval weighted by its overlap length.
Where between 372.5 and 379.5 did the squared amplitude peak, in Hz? 374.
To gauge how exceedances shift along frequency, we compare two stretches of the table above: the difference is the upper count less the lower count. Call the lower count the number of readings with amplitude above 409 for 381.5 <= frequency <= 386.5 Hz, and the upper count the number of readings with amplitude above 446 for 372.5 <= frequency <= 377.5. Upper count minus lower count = 2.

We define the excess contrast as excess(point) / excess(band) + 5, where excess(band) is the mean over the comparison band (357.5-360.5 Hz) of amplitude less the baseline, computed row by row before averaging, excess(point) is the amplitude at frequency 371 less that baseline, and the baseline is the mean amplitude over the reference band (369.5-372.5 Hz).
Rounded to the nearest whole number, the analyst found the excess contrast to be 5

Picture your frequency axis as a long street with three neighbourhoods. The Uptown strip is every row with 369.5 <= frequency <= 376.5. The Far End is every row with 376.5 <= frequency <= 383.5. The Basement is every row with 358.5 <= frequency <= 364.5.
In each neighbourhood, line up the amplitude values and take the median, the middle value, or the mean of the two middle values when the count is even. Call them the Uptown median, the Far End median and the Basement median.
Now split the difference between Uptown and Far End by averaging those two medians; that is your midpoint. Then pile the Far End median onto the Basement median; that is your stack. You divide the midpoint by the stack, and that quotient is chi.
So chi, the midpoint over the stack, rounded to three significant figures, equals 0.498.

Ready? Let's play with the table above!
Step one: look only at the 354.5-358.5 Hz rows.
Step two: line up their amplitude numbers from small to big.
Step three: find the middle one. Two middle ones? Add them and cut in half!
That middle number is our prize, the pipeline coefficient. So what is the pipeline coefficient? 507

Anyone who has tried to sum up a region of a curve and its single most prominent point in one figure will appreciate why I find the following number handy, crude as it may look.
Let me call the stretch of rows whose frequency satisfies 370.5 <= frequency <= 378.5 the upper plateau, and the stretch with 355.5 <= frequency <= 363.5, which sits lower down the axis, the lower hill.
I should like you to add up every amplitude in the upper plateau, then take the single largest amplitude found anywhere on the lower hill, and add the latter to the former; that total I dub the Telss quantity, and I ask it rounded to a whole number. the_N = 4102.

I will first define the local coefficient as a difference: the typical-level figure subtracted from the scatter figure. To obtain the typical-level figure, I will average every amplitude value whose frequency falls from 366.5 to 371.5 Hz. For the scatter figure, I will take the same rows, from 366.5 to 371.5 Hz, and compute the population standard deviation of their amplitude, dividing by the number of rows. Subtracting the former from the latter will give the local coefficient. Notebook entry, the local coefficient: -447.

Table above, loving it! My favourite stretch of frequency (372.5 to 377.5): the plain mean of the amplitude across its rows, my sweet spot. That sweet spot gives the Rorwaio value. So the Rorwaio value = 443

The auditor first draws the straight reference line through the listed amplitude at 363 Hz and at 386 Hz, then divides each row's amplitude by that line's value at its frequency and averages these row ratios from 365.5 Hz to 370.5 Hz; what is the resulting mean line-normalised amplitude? 1.04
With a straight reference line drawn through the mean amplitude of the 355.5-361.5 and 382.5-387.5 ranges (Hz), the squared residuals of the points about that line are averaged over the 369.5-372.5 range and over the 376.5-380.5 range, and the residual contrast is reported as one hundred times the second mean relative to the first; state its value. 33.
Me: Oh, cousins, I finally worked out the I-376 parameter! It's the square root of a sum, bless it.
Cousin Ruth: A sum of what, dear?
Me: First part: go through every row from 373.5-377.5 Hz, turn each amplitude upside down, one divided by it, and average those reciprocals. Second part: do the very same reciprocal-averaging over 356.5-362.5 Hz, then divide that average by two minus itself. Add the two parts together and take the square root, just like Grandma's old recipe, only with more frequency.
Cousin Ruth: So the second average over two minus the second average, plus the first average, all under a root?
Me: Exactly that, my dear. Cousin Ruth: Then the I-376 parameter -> 0.057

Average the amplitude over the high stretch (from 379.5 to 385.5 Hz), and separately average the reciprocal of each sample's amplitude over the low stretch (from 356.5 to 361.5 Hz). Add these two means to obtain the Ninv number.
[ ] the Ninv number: 406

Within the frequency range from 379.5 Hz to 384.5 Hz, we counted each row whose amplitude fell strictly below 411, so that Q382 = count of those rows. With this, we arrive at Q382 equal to 4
